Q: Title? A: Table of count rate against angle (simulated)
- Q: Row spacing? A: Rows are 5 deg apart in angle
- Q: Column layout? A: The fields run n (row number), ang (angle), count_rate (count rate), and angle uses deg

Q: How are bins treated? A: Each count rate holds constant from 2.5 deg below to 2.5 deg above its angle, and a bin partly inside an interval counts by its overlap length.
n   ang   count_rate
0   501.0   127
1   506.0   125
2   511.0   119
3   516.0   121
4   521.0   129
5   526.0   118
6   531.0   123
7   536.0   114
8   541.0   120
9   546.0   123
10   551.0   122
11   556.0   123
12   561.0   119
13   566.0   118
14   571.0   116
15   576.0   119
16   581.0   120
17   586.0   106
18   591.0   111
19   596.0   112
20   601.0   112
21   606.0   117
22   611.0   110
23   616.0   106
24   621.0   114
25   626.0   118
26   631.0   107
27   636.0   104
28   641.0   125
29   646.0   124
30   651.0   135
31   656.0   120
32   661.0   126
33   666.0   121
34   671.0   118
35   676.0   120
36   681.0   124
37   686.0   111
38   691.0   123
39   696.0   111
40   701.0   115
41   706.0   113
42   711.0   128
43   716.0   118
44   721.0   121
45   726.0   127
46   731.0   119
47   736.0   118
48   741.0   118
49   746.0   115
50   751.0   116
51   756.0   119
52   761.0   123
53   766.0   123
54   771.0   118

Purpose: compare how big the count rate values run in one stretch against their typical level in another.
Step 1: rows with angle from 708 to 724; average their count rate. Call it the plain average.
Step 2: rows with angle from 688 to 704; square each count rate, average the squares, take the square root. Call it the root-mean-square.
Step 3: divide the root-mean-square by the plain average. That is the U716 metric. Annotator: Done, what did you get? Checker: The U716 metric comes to 0.95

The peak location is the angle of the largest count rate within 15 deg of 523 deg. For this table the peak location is 521.0 deg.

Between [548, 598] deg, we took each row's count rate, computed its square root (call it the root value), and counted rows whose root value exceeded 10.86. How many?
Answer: 6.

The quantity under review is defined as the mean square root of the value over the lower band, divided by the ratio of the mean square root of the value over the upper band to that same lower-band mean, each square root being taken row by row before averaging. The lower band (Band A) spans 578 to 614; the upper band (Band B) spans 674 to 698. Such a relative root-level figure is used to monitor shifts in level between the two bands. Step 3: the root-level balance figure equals 10.37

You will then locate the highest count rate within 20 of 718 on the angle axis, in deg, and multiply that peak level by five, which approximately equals 640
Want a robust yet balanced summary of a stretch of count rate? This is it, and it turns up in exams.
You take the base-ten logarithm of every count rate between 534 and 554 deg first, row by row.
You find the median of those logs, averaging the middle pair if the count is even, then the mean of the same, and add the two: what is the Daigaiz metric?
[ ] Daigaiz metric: 4.16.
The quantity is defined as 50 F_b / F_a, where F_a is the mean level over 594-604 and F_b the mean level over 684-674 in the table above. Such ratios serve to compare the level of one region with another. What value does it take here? 54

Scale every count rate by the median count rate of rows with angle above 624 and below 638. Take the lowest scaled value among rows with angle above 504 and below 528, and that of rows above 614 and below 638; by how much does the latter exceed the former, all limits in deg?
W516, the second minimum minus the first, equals -0.13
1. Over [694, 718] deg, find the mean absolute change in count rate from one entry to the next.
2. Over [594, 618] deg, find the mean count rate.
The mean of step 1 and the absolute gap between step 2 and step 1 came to 56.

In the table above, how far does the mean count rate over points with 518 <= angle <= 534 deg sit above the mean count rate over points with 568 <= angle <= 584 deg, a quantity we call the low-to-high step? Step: 5.0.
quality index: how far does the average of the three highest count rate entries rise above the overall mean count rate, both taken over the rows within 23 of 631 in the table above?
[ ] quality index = 12.1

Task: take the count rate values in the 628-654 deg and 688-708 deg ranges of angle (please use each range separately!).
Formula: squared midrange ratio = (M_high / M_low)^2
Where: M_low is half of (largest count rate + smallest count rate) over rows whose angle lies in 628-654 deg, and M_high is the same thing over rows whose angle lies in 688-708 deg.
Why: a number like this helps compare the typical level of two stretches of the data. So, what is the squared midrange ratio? 0.96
